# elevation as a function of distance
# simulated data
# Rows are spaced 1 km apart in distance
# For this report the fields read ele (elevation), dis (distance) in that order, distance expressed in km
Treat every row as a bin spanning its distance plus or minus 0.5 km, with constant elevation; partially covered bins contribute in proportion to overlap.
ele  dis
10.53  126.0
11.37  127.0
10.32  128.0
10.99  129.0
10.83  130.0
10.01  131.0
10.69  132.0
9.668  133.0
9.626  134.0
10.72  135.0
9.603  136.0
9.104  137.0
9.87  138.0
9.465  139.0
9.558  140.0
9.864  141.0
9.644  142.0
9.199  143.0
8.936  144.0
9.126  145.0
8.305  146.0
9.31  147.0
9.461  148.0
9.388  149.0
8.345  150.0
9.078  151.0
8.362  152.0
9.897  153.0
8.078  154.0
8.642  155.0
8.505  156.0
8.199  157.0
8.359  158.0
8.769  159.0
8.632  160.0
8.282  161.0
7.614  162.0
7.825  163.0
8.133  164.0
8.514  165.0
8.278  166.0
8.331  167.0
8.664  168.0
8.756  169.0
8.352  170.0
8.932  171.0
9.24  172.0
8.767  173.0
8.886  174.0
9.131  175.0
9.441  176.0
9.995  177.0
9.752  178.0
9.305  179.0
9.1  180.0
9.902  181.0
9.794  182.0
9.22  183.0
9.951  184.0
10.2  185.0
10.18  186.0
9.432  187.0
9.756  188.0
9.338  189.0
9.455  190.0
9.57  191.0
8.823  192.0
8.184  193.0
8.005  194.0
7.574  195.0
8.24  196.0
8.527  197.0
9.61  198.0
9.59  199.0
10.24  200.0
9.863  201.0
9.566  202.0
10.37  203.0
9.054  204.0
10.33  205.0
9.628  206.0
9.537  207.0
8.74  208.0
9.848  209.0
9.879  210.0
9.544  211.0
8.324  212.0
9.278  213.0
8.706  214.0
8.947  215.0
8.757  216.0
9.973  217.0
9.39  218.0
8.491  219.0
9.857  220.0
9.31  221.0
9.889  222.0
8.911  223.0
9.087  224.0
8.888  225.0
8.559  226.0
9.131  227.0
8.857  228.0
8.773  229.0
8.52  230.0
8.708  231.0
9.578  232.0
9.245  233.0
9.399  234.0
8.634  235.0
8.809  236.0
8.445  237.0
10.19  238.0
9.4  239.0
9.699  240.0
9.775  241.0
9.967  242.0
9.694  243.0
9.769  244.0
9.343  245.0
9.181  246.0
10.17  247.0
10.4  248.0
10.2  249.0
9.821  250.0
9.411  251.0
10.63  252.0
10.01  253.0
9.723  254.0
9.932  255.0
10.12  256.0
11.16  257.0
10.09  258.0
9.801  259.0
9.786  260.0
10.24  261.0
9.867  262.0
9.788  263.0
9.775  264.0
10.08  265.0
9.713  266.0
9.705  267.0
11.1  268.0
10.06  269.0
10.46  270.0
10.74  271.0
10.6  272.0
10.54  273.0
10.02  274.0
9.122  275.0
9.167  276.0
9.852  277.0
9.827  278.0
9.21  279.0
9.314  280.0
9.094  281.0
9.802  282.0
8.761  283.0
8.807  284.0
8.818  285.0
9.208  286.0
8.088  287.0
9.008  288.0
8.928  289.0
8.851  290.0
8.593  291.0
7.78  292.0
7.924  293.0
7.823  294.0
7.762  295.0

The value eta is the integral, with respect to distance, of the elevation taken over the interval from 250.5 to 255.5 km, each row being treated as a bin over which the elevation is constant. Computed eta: 49.7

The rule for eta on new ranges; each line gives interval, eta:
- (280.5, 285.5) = 45.3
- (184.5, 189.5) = 48.9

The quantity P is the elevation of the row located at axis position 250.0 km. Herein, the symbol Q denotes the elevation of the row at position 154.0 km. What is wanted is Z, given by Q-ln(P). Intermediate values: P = 9.821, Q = 8.078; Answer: 5.8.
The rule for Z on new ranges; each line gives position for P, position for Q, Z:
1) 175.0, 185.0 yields 8.0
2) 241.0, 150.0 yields 6.1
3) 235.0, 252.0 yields 8.5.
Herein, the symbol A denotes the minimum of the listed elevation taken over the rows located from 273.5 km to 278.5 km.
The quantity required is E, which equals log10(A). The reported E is 0.96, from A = 9.122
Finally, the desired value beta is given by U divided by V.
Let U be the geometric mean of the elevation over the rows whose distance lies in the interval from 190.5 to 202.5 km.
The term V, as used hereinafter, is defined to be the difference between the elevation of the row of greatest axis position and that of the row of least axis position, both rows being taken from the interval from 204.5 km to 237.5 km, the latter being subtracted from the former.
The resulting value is -5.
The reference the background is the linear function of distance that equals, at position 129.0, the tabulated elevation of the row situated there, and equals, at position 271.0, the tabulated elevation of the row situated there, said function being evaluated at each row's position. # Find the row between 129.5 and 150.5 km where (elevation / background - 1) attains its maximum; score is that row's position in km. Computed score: 130.0 km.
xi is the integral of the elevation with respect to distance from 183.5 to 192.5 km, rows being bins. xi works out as 86.7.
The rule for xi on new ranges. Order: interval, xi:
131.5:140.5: 88.3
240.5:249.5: 88.5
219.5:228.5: 82.5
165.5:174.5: 78.2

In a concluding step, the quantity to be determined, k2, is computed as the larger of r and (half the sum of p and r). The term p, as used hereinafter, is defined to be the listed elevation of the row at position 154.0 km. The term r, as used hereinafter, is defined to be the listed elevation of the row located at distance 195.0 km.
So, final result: 7.8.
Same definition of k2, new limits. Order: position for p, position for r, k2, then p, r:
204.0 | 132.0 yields 10.7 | 9.054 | 10.69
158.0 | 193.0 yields 8.3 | 8.359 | 8.184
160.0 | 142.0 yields 9.6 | 8.632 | 9.644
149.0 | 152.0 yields 8.9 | 9.388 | 8.362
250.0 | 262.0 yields 9.9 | 9.821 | 9.867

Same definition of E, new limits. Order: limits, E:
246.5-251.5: 0.97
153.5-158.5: 0.91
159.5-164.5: 0.88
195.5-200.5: 0.92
